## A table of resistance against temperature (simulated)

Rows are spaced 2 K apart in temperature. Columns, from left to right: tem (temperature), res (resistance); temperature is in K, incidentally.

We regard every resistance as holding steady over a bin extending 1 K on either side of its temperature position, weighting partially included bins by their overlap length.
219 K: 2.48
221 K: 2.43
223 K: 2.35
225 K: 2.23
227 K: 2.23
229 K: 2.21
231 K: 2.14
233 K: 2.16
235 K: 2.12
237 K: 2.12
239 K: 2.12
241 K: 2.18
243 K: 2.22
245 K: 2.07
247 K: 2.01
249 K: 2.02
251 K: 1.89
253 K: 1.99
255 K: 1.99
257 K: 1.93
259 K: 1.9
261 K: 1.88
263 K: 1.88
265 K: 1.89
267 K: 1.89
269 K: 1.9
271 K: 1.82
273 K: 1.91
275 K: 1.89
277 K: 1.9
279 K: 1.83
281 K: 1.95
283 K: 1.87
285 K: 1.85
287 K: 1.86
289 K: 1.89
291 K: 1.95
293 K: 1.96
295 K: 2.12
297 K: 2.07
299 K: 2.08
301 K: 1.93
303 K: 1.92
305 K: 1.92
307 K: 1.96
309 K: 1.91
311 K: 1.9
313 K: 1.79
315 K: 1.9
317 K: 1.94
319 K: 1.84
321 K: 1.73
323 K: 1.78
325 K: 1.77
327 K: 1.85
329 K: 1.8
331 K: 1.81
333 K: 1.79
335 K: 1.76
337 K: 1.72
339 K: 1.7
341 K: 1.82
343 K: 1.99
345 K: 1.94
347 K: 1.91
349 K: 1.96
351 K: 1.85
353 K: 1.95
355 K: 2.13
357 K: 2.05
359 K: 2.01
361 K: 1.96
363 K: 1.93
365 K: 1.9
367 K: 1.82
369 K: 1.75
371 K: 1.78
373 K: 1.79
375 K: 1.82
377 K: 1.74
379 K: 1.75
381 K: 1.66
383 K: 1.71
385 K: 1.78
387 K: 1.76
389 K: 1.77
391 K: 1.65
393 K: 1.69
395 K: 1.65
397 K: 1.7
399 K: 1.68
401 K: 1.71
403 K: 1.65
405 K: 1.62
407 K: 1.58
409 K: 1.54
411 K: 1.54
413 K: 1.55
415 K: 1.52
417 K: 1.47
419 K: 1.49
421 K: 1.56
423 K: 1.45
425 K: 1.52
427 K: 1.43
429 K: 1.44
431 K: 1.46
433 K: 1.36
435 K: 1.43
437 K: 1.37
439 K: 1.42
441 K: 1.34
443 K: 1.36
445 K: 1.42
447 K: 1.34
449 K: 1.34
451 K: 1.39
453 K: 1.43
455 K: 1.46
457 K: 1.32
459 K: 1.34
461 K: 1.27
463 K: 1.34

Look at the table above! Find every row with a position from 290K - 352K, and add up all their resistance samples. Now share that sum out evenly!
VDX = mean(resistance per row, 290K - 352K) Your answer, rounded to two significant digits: 1.9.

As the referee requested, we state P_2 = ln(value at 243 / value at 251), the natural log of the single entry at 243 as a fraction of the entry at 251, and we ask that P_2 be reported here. 0.16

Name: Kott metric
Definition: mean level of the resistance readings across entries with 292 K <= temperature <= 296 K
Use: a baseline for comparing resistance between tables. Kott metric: 2.0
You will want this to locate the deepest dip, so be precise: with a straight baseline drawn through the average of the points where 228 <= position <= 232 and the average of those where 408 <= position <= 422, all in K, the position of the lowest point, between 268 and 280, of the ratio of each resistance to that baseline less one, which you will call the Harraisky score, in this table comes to 271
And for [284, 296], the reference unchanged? 285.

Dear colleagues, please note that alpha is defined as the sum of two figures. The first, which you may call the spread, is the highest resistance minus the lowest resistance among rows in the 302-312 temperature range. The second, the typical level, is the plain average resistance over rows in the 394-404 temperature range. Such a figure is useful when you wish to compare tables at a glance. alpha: 1.74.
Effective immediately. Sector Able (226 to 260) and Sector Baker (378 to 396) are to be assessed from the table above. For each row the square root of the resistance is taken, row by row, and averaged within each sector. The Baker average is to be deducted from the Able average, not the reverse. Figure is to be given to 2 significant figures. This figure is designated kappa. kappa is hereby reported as 0.13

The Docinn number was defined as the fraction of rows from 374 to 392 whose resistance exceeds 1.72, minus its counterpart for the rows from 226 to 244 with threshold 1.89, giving -0.3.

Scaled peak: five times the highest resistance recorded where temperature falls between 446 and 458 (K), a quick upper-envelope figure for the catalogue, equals 7.3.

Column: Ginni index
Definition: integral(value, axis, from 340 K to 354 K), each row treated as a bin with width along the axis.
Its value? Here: 27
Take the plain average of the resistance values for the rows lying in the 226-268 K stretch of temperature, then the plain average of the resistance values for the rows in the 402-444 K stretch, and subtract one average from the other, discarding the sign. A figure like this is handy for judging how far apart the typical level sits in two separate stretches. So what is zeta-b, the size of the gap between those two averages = 0.56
